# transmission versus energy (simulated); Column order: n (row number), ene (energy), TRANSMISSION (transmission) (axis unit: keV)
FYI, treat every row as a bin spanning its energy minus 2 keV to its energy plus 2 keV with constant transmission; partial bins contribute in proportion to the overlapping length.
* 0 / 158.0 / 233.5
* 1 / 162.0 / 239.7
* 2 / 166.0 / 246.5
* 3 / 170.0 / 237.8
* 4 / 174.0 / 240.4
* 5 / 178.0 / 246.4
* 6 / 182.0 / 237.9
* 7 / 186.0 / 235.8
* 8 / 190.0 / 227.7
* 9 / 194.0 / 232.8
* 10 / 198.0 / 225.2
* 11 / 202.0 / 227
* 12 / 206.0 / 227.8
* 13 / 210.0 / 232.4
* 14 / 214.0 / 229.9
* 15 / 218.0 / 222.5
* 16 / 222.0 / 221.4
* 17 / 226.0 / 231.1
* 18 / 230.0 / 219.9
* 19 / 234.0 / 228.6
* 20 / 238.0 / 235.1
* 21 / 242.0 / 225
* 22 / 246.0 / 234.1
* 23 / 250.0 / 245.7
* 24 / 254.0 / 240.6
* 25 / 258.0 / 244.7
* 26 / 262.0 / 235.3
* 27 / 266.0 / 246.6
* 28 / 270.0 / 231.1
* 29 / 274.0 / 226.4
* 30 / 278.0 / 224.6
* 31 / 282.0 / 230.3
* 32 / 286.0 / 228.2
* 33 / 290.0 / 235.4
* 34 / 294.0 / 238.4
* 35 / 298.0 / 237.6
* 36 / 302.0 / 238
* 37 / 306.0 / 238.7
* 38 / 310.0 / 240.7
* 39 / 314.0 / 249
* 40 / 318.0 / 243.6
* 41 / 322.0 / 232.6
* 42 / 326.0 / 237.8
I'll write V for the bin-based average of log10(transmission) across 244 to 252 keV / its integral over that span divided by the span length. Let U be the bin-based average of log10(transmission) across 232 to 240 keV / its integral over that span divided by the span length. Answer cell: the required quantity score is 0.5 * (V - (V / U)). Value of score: 0.687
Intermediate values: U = 2.37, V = 2.380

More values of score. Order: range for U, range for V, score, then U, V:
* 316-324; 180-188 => 0.688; 2.38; 2.374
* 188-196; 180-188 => 0.685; 2.36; 2.374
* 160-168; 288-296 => 0.690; 2.39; 2.375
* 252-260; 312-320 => 0.694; 2.38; 2.391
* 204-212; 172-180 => 0.688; 2.36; 2.386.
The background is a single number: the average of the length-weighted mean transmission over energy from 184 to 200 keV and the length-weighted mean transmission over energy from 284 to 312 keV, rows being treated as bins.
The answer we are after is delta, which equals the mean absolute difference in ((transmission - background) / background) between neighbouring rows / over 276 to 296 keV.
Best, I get 0.019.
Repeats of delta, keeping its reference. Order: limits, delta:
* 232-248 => 0.037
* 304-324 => 0.029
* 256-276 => 0.044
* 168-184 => 0.024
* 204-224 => 0.017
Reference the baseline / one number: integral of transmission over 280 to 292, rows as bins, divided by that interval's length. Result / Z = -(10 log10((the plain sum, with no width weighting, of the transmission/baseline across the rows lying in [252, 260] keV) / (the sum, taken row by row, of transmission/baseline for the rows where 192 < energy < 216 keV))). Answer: 4.5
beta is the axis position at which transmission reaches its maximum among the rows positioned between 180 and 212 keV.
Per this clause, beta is 182.0 keV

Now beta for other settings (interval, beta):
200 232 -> 210.0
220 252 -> 250.0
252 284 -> 266.0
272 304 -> 294.0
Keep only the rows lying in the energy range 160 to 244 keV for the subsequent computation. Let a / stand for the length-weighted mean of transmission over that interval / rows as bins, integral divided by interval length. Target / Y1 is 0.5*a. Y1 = 116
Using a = 232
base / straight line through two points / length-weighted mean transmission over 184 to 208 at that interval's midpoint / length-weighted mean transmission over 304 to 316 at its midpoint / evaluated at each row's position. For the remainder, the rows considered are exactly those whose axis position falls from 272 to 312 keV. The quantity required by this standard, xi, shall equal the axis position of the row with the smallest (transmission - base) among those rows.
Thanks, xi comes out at 278.0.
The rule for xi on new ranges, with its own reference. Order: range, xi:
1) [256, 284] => 278.0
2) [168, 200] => 198.0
